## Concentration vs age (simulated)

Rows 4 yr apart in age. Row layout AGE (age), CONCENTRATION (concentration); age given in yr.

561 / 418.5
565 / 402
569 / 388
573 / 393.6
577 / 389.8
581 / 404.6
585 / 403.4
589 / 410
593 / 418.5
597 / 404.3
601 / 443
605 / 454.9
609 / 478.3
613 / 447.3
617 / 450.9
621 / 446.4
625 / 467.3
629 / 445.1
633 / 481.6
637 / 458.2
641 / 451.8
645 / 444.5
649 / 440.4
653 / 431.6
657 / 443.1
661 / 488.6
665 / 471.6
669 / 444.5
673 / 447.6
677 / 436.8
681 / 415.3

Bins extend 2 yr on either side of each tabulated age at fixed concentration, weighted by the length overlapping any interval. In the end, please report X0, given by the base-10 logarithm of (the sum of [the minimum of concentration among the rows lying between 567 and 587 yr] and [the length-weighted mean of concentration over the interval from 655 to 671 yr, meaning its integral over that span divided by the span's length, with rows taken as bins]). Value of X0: 2.93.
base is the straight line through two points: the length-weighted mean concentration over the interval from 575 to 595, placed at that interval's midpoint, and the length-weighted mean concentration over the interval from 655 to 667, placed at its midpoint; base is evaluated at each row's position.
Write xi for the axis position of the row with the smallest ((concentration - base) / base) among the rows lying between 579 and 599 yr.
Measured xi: 597 yr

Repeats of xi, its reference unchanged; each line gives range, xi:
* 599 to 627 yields 621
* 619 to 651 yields 649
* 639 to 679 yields 677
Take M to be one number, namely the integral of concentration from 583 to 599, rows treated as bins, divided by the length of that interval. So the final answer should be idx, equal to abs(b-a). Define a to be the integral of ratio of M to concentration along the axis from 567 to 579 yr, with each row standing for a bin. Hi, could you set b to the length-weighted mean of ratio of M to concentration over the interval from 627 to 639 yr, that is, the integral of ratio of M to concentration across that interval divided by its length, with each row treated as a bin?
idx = 11.68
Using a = 12.6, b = 0.887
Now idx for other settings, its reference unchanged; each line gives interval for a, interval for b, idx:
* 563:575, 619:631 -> 11.54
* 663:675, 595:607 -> 9.86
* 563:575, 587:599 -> 11.45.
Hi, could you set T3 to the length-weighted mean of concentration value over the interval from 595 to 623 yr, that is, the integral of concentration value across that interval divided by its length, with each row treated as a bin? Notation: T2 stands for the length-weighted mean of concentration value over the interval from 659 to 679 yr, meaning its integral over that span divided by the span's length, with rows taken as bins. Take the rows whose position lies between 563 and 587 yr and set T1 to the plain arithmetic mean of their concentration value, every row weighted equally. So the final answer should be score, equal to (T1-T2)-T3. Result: -507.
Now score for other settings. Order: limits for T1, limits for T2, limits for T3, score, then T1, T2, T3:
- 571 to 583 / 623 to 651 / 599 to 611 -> -518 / 396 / 456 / 459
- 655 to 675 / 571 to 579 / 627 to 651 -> -386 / 459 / 392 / 454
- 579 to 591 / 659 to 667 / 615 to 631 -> -527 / 406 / 480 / 452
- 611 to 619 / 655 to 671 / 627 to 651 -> -466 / 449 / 462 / 454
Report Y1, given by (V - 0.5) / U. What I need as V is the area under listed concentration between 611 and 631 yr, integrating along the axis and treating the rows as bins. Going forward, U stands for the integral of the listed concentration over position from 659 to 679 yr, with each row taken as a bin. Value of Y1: 0.99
